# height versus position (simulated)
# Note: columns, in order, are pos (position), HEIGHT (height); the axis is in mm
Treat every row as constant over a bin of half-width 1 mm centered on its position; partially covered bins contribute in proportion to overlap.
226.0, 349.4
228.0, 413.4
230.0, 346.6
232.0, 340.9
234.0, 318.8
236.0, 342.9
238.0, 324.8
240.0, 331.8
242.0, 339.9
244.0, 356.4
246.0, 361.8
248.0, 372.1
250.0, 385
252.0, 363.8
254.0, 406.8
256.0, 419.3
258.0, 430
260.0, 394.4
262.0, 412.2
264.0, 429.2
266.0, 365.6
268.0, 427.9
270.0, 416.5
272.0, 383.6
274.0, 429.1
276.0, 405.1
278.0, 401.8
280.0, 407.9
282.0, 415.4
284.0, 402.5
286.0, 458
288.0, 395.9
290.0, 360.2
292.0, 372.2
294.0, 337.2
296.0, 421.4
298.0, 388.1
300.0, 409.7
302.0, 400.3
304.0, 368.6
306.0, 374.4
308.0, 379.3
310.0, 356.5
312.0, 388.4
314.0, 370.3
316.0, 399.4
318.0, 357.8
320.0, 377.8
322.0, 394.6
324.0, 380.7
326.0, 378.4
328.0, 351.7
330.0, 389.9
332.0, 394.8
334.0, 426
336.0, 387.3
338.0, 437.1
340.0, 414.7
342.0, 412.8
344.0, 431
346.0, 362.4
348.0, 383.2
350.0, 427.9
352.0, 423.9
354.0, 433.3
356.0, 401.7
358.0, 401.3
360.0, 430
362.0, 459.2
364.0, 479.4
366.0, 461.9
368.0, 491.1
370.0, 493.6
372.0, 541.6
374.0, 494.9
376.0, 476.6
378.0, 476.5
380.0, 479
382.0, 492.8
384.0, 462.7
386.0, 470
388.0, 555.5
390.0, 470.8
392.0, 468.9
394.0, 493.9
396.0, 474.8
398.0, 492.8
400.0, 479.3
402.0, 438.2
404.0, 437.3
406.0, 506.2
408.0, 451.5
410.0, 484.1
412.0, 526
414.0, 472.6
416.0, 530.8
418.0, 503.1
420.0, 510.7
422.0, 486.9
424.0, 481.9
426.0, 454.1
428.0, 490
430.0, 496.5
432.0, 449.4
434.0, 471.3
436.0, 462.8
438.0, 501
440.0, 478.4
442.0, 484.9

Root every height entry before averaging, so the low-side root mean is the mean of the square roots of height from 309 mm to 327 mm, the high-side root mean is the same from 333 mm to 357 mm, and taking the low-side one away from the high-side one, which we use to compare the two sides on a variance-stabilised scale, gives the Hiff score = 0.8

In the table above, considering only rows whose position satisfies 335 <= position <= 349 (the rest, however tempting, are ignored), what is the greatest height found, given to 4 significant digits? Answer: 437.1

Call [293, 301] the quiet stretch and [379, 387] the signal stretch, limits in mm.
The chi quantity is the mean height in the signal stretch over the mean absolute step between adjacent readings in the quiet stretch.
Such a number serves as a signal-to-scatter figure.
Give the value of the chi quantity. 10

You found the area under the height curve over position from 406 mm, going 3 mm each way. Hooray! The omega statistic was 2790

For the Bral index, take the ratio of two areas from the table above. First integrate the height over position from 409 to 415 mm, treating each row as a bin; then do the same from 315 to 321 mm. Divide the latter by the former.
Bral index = 0.77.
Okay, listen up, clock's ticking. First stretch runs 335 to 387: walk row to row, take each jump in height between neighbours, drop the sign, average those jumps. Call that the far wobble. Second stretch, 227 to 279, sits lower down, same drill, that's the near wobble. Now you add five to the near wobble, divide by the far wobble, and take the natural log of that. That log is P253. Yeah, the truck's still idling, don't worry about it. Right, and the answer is 0.24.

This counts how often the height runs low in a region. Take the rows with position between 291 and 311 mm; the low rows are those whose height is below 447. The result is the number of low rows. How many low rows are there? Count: 10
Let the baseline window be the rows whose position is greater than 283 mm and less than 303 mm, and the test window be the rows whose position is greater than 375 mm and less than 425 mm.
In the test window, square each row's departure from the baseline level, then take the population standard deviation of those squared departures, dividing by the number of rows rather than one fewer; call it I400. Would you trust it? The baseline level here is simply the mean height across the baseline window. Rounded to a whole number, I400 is 5326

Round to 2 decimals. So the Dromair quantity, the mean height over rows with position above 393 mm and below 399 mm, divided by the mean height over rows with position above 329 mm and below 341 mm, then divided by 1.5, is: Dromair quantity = 0.80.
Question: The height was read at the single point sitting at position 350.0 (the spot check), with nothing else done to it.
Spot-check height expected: 427.9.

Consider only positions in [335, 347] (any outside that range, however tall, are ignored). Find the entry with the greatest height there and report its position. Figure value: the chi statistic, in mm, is 338.0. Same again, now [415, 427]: 416.0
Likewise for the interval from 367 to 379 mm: 372.0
